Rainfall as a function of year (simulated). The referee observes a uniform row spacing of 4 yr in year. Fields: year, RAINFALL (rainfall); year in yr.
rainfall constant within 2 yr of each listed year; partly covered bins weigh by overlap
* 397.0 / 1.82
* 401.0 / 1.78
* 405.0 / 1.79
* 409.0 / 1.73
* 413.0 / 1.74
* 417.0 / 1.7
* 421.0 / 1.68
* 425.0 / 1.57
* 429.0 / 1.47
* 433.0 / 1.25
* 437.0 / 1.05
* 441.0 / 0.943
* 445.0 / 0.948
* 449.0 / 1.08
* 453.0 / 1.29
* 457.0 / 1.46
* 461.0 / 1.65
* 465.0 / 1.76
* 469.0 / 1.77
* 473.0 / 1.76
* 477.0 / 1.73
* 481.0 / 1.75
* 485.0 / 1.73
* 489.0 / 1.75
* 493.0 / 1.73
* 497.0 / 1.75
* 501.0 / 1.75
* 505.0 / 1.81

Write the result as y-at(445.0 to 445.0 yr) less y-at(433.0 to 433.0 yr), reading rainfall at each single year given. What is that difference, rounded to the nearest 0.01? -0.30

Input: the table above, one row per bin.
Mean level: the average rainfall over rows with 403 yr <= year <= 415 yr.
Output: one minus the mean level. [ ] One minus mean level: -0.8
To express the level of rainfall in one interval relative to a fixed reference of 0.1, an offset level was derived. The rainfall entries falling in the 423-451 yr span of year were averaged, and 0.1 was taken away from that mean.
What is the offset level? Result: 1.09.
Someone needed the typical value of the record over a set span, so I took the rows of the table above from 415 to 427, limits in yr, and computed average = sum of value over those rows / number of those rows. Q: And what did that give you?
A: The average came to 1.65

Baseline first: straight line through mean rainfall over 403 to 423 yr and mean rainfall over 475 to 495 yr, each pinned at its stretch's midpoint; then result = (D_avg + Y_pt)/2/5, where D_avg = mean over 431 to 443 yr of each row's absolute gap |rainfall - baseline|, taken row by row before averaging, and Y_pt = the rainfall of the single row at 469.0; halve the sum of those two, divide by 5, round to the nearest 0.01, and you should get 0.24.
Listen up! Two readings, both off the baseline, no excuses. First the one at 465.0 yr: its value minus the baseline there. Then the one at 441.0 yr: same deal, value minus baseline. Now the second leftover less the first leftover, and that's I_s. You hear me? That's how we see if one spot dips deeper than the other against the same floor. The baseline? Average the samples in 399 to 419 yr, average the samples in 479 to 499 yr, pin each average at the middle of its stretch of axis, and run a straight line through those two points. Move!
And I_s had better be -0.82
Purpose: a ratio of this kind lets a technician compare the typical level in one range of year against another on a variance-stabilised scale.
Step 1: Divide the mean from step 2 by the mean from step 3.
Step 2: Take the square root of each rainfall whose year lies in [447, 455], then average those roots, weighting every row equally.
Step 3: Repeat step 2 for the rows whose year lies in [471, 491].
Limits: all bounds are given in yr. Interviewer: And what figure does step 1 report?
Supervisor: 0.82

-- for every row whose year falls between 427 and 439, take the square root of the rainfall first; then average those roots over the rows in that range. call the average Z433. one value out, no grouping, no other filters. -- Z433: 1.118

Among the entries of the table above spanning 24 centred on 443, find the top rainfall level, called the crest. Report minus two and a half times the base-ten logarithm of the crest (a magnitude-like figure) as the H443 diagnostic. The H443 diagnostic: -0.276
